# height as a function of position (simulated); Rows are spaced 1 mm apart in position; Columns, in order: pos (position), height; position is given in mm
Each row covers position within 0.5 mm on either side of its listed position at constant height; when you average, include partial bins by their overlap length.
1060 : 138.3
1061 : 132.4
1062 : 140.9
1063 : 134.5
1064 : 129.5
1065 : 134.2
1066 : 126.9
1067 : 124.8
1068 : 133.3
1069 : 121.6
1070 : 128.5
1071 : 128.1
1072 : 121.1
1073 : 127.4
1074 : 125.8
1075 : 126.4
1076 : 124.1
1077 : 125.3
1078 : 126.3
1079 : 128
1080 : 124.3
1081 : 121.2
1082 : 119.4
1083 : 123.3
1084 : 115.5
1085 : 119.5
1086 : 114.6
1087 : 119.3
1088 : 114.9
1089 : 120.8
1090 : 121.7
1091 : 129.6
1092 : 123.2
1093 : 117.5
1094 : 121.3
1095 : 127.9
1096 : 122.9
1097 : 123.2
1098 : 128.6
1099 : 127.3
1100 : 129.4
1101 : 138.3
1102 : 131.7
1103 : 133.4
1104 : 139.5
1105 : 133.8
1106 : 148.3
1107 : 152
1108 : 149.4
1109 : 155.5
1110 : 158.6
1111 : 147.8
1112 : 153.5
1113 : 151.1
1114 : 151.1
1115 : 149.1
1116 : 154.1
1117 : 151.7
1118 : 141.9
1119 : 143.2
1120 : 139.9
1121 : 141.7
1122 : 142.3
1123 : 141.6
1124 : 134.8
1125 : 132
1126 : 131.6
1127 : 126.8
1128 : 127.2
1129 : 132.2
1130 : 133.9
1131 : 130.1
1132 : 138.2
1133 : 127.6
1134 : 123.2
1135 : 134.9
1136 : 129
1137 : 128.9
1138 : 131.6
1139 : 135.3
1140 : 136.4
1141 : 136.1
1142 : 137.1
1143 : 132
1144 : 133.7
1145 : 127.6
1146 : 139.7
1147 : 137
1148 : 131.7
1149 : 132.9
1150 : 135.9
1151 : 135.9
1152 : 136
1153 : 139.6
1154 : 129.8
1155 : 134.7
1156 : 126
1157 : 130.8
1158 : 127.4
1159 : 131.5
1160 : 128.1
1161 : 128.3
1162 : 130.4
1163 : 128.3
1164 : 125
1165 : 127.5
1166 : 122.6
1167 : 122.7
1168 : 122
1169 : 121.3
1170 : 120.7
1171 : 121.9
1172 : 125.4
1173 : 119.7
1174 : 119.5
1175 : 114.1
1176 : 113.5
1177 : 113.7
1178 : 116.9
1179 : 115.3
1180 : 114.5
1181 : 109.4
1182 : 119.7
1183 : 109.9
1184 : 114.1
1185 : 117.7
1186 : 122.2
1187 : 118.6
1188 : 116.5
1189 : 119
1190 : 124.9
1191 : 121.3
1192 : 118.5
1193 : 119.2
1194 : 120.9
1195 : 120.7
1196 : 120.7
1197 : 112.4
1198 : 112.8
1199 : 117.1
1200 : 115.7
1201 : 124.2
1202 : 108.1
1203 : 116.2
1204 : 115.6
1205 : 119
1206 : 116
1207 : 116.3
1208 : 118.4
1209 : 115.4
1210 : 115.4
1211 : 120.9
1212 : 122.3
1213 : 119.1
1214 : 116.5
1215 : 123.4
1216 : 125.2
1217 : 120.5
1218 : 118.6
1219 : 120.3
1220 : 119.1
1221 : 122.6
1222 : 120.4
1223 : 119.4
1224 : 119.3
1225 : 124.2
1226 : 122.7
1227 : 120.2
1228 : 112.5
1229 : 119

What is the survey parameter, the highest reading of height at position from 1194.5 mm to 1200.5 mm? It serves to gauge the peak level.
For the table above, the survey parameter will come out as 120.7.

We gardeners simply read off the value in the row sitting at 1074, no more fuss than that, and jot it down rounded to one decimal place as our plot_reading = 125.8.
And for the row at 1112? 153.5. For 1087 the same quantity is 119.3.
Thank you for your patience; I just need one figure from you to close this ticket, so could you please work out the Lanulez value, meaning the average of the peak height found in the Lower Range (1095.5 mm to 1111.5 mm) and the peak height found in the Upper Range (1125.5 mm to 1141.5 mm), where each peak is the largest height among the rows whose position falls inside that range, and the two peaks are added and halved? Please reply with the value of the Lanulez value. 148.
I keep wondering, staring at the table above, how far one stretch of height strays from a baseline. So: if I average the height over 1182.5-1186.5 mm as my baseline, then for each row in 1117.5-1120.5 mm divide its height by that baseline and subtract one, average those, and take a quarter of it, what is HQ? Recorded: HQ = 0.06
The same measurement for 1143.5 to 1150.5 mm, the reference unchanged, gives 0.04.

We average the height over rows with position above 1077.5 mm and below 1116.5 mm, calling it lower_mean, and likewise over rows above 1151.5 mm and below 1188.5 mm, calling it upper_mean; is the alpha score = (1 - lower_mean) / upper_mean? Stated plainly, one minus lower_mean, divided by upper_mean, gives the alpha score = -1.07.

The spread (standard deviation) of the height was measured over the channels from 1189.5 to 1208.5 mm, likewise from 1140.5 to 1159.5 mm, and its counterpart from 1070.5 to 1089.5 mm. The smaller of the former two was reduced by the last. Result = 0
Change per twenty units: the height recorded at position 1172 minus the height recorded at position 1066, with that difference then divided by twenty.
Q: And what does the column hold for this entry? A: -0.1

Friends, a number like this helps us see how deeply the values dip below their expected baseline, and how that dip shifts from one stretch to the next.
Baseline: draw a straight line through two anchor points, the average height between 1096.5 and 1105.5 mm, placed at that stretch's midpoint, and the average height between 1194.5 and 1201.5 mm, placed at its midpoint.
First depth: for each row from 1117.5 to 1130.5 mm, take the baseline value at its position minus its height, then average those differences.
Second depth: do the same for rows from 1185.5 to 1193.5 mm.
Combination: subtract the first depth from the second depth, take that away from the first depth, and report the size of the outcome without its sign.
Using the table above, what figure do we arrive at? 14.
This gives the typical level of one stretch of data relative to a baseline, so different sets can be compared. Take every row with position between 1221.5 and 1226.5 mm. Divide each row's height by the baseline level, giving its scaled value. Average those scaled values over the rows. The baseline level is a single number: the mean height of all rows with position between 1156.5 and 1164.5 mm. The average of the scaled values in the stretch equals 0.94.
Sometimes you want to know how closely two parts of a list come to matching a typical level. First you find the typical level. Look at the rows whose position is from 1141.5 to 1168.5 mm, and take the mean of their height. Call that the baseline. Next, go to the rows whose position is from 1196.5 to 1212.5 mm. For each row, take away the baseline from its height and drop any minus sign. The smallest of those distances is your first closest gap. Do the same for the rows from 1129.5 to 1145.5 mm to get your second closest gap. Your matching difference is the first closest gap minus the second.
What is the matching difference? 6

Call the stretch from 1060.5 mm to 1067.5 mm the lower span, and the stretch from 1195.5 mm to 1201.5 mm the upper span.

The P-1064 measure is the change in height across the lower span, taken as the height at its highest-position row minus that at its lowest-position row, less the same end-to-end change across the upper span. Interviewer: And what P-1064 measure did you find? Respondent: -11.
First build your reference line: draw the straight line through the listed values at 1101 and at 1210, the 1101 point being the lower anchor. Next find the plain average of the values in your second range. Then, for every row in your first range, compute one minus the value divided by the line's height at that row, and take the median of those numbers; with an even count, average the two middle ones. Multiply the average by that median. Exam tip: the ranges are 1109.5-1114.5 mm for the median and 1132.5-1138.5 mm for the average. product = -15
